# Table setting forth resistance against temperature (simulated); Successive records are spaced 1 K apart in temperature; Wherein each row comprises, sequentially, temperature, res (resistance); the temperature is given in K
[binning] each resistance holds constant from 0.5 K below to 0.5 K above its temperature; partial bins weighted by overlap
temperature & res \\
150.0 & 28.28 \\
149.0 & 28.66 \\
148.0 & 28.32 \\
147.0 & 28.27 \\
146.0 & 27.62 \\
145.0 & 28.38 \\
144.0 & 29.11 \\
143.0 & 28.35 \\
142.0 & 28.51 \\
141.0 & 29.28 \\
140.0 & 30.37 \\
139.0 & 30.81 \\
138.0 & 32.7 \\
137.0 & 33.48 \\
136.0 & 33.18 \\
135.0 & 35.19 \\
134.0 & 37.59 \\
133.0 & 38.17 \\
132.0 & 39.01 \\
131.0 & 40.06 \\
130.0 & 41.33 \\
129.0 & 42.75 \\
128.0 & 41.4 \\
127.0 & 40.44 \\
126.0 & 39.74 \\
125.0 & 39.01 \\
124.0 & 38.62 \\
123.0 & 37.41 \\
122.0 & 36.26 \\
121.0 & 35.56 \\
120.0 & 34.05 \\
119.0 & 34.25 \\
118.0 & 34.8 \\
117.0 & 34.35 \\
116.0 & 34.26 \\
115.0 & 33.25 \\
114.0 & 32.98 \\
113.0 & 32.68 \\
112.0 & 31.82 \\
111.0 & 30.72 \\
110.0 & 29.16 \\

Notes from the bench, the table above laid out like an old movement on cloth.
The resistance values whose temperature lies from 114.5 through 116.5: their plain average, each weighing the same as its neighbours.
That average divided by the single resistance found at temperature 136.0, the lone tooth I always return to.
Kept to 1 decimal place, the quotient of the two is 1.0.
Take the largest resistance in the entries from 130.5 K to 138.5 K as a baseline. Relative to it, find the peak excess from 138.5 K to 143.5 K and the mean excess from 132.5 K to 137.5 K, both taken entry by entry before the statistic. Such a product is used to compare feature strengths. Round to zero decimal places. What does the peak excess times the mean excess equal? 42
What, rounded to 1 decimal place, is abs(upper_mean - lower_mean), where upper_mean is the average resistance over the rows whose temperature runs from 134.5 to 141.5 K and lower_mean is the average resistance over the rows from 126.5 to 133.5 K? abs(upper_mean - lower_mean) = 8.3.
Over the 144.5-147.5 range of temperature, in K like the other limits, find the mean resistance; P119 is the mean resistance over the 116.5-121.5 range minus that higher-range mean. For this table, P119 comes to 6.5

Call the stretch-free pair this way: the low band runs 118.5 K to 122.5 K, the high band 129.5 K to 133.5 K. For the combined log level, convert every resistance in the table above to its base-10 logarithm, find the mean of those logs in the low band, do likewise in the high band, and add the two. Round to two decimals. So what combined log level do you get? 3.14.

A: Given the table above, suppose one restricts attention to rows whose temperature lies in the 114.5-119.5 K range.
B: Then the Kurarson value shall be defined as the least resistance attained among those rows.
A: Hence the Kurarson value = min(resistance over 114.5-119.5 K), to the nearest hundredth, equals 33.25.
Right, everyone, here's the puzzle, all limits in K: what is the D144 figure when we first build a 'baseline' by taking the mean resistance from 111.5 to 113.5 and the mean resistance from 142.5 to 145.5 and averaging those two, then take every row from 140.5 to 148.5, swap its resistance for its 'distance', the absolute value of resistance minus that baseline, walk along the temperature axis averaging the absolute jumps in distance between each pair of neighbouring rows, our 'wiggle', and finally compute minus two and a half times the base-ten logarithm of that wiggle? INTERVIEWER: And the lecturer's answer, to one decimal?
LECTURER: 0.6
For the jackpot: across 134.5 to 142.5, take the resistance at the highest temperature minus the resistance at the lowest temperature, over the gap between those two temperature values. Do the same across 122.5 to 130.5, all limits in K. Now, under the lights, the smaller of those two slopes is -0.95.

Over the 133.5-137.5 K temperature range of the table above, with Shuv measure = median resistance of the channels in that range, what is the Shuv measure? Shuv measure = 34.3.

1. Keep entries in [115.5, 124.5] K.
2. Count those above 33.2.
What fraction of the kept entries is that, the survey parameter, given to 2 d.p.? 1.00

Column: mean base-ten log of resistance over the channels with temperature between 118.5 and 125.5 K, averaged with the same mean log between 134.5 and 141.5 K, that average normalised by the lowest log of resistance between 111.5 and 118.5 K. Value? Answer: 1.02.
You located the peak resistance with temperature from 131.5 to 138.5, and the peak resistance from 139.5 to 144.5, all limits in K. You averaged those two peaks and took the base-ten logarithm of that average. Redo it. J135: 1.54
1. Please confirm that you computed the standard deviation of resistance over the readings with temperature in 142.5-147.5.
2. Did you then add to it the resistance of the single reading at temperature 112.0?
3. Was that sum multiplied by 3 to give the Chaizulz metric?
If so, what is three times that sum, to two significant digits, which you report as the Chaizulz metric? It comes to 97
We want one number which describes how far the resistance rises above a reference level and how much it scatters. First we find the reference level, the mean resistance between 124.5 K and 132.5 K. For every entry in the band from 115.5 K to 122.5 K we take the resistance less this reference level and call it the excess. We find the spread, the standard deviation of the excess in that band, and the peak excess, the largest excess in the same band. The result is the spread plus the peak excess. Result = -3.4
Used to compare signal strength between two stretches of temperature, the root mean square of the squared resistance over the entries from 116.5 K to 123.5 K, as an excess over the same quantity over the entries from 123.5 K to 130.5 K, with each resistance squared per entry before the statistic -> -397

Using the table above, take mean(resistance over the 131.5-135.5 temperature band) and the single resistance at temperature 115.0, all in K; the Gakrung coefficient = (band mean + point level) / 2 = 35.4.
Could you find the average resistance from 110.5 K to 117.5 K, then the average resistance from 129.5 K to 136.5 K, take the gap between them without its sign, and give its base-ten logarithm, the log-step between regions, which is 0.69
